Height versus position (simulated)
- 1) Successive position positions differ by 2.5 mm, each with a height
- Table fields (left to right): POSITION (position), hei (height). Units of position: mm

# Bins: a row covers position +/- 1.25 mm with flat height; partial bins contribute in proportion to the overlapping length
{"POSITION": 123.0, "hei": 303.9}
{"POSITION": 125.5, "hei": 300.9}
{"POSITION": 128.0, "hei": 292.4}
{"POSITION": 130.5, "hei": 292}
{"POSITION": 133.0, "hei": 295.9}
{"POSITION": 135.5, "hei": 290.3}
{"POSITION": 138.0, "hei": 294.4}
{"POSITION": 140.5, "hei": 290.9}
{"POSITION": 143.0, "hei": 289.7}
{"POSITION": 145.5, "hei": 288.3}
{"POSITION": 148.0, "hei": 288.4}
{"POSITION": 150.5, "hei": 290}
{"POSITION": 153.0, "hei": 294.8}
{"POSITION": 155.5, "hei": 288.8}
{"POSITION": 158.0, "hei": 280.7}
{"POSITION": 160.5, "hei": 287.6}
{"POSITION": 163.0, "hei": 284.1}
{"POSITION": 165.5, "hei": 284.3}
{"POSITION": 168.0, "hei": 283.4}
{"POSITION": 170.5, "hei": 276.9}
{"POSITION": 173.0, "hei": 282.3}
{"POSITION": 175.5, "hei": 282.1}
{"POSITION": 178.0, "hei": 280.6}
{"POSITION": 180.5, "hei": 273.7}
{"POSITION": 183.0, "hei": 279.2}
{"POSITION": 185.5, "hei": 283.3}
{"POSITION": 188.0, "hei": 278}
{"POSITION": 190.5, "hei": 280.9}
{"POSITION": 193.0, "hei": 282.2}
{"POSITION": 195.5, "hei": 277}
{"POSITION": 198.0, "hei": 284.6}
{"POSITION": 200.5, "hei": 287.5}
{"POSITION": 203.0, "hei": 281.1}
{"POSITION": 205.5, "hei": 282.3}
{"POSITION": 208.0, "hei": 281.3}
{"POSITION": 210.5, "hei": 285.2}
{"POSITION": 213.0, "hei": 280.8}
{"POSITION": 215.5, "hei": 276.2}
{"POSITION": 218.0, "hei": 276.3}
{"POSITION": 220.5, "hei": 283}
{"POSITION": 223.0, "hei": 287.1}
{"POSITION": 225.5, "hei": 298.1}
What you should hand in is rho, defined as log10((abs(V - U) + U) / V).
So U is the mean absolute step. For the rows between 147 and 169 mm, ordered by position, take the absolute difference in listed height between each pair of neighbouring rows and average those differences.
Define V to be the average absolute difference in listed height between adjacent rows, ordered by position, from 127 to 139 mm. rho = 0.11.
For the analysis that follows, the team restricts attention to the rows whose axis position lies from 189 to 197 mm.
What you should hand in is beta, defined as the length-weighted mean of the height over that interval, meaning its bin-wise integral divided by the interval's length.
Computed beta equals 280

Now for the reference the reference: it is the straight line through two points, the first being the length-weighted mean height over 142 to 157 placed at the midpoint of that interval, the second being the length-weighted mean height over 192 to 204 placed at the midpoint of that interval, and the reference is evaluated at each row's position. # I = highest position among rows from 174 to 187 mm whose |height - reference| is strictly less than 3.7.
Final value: 185.5 mm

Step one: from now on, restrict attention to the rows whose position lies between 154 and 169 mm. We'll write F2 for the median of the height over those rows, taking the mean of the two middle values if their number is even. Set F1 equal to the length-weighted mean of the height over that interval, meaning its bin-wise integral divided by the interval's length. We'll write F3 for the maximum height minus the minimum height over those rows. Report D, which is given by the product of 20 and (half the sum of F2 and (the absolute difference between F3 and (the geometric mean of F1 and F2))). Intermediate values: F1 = 285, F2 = 284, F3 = 8.1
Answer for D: 5607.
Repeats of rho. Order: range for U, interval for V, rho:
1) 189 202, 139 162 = 0.10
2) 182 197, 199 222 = 0.05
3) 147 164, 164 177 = 0.34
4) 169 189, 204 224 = 0.12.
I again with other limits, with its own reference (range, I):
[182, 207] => 205.5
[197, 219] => 218.0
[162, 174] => 168.0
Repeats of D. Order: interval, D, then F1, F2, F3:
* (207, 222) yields 5529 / 281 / 281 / 9.0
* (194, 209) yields 5534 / 282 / 282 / 10.5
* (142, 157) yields 5723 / 290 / 289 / 6.5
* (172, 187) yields 5525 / 280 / 281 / 9.6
